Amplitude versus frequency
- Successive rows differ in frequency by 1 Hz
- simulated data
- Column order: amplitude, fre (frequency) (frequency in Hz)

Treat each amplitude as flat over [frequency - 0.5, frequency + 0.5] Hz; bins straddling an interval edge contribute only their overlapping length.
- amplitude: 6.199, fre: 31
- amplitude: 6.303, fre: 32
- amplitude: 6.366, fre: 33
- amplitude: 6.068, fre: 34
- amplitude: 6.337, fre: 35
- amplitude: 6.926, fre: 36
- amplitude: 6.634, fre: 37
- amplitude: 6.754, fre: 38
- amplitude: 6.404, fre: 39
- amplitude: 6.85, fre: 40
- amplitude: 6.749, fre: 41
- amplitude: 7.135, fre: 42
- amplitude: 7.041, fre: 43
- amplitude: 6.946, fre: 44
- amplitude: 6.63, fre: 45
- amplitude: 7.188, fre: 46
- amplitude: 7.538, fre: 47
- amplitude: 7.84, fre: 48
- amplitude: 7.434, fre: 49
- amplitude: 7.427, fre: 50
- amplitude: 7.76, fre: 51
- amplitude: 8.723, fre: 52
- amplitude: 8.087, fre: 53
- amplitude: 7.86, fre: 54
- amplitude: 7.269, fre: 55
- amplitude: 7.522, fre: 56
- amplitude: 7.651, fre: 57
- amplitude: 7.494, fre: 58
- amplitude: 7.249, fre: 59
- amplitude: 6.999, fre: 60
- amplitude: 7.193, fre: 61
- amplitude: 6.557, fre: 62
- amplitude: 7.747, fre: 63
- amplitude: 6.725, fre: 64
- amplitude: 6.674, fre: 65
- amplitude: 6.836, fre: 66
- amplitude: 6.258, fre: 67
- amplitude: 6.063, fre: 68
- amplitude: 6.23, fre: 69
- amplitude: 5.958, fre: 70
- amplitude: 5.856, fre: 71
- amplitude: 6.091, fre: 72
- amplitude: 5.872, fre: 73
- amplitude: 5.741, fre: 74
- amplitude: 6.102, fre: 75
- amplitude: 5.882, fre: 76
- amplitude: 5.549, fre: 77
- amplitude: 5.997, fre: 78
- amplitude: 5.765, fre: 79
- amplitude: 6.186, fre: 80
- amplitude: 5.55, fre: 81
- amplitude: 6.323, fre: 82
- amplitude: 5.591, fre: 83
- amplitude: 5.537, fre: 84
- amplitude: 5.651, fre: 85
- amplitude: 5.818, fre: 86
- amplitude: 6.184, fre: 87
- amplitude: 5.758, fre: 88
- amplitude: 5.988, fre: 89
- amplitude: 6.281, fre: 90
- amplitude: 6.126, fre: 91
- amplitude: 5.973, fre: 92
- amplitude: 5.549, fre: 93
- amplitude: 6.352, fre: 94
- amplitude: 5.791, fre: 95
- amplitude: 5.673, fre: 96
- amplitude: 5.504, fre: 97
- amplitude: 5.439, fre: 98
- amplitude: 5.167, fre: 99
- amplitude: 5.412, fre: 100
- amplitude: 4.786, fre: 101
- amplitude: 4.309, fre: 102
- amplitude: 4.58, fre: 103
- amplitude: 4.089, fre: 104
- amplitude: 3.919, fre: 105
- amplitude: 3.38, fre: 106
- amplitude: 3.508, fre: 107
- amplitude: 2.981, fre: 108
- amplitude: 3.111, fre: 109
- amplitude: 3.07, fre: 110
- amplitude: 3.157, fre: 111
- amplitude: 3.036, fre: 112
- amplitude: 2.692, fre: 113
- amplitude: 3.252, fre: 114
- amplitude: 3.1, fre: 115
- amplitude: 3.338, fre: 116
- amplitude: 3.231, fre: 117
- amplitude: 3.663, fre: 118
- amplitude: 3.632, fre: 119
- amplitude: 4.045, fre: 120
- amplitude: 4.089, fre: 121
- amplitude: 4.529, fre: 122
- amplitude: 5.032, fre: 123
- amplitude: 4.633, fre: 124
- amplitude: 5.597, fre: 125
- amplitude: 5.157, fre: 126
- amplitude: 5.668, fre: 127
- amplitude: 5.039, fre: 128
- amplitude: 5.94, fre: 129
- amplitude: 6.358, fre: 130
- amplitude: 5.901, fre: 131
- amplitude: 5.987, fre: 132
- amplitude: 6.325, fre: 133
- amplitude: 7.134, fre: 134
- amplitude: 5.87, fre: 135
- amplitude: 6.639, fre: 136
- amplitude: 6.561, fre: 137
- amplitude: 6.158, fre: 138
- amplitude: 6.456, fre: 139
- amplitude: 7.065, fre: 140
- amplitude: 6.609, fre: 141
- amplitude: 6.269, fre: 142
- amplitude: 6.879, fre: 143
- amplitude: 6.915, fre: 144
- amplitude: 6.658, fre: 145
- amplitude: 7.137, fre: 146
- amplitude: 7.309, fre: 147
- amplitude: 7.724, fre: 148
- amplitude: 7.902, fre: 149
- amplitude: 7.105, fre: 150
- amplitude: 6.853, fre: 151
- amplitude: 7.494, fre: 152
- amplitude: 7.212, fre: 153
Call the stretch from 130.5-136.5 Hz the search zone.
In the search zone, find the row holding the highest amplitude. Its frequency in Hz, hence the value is 134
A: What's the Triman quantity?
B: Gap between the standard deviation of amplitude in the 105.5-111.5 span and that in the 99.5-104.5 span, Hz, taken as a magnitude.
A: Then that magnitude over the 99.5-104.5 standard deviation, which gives 0.60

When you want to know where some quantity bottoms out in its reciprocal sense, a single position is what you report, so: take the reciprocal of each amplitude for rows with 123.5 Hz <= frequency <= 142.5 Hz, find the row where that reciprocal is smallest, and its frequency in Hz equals 134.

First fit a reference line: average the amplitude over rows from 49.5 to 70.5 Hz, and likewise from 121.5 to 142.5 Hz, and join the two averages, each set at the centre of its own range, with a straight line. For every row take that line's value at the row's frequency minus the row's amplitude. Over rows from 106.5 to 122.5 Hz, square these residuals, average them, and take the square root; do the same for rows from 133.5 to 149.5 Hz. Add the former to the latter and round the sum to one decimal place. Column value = 4.1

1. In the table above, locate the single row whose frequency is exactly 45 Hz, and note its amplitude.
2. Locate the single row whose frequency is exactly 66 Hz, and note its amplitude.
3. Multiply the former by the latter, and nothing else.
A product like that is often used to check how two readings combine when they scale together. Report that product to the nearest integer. 45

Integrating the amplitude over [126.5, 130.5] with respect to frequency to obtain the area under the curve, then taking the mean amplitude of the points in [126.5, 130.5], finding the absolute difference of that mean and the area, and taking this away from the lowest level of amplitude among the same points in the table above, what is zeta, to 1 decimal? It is -12.2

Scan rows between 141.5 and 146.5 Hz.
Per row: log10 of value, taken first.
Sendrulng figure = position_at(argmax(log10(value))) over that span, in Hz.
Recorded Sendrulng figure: 146 Hz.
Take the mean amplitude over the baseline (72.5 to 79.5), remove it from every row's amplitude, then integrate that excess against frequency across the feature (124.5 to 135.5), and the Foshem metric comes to 1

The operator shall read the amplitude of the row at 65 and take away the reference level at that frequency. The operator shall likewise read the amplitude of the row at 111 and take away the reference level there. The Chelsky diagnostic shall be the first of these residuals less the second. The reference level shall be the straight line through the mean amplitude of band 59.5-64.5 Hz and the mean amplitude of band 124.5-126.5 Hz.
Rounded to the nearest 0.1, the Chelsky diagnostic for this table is 2.3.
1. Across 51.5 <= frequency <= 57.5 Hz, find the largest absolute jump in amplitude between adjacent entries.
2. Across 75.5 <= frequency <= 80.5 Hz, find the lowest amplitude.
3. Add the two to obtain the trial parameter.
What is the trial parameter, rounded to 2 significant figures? 6.2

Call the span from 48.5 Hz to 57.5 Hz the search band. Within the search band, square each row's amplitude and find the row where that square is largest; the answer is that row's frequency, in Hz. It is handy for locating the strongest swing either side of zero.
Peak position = 52 Hz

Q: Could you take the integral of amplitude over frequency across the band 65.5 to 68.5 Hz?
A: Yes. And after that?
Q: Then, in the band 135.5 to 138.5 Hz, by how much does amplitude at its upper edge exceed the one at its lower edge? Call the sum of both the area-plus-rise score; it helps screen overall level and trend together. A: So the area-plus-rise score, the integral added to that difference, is 19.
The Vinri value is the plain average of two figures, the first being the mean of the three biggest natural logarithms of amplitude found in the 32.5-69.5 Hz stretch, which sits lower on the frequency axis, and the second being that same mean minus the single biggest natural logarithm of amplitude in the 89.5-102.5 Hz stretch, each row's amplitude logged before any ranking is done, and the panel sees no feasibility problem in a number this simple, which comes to 1.18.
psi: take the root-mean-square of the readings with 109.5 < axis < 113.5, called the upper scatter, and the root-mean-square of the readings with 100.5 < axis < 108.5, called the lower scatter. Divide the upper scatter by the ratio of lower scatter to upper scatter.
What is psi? 2.2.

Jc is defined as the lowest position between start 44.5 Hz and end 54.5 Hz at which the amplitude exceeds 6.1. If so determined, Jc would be 45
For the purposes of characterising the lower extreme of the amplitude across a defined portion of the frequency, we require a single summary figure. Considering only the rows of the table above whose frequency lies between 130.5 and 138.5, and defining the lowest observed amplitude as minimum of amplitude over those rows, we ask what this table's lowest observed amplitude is 5.87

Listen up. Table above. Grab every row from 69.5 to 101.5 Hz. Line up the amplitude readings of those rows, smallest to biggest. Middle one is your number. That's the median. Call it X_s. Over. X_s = 5.8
